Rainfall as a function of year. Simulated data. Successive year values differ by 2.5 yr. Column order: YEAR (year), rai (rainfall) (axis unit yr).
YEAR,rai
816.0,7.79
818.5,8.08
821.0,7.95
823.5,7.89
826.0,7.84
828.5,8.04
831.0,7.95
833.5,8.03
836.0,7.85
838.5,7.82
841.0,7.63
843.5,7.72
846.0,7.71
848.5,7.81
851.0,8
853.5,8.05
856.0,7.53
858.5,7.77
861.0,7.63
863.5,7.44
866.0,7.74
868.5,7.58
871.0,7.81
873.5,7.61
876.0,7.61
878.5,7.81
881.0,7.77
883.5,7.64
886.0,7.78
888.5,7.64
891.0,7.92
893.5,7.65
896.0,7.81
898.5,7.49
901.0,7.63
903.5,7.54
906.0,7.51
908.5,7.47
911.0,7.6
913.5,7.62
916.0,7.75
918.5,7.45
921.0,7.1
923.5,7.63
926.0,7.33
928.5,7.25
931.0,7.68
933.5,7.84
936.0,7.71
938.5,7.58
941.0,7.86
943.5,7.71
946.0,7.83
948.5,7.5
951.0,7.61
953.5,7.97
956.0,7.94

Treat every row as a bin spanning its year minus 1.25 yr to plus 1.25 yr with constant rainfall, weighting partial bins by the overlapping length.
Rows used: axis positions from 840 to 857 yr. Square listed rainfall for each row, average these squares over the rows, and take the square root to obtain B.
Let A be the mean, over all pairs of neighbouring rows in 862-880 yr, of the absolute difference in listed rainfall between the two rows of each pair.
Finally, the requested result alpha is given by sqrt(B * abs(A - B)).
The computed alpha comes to 7.69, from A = 0.182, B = 7.78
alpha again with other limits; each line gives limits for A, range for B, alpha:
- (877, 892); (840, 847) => 7.61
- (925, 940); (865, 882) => 7.61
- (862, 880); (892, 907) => 7.51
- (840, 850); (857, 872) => 7.63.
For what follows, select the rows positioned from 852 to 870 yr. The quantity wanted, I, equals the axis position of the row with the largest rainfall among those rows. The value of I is 853.5 yr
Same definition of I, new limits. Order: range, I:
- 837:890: 853.5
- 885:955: 953.5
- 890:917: 891.0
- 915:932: 916.0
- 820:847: 828.5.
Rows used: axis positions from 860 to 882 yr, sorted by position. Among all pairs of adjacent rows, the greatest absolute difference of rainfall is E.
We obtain 0.30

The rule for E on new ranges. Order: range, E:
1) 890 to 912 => 0.32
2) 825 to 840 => 0.20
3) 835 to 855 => 0.19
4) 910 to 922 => 0.35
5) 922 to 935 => 0.43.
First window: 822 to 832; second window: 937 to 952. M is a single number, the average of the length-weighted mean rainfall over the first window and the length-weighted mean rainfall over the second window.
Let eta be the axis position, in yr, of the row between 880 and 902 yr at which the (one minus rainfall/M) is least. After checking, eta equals 891.0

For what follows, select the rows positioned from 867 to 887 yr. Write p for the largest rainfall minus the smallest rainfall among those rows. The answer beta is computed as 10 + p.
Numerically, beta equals 10.2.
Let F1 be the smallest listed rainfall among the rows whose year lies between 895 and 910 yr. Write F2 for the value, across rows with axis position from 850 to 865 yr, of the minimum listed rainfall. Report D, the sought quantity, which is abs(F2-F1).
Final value 0.03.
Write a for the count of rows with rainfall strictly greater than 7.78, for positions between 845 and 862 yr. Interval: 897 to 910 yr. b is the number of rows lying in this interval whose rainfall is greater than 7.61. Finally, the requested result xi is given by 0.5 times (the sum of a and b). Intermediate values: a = 3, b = 1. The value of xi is 2.0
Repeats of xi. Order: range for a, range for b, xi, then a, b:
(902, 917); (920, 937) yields 2.0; 0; 4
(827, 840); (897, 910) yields 3.0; 5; 1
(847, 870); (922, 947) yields 5.0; 3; 7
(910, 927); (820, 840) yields 4.0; 0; 8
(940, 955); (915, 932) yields 3.0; 3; 3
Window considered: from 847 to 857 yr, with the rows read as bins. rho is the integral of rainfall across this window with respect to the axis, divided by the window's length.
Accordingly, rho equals 7.85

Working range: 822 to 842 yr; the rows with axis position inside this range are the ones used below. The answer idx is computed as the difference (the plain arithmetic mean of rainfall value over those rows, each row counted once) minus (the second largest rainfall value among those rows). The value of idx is -0.15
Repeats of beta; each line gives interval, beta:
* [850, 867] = 10.6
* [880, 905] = 10.4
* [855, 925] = 10.8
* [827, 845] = 10.4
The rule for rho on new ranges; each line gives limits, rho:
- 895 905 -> 7.61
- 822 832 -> 7.93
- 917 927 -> 7.39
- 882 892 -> 7.74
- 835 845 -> 7.75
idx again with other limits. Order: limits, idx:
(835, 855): -0.18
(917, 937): -0.21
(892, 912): -0.06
